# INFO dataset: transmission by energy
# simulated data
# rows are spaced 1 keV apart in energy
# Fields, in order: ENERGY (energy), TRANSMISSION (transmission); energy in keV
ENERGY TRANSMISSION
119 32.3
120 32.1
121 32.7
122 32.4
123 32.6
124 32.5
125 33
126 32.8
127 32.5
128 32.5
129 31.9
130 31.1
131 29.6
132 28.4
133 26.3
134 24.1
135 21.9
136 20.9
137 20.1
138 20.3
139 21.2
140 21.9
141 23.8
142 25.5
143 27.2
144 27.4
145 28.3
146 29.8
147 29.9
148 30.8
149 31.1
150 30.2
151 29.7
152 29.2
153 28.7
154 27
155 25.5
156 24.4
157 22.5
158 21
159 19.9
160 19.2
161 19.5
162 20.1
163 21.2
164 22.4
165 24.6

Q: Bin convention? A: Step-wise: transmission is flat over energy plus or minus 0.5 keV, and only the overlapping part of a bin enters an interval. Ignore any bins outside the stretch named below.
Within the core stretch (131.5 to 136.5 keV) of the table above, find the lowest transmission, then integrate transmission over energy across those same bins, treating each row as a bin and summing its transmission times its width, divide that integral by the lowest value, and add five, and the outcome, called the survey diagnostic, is 10.8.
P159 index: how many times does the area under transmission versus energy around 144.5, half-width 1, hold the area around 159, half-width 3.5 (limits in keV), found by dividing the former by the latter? 0.4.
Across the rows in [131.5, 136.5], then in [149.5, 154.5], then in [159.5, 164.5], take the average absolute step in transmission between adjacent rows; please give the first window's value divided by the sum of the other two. 1.2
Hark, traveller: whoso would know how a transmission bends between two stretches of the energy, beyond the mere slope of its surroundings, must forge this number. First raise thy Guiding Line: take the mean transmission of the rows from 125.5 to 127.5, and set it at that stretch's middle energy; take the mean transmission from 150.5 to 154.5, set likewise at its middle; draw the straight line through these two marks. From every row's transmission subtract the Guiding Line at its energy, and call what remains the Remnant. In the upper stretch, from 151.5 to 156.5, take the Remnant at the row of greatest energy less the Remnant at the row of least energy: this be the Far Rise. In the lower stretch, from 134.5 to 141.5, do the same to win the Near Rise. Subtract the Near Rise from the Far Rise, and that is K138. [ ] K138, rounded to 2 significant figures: -7.0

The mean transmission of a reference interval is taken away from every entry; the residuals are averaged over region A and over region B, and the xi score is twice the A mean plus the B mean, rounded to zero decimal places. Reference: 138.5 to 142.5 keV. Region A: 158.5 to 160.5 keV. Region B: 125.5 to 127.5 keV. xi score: 2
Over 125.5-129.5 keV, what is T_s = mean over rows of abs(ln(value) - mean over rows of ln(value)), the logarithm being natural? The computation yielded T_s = 0.01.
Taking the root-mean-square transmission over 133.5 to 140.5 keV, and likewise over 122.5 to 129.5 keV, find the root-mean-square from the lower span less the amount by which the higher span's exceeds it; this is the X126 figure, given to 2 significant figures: 44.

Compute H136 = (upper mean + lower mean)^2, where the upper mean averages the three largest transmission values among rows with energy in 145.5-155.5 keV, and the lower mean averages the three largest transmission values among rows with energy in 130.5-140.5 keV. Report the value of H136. 3457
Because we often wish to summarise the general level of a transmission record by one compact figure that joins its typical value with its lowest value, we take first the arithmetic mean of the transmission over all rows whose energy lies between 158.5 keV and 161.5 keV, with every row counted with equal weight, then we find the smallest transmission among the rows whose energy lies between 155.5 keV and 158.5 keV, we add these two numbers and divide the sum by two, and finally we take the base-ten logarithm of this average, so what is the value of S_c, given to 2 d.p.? 1.31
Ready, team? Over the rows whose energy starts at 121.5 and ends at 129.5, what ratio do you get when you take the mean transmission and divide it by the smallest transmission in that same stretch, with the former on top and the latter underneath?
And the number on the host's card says 1.02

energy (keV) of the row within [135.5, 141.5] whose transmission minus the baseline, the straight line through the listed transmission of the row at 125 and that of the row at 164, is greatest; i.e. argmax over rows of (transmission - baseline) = 141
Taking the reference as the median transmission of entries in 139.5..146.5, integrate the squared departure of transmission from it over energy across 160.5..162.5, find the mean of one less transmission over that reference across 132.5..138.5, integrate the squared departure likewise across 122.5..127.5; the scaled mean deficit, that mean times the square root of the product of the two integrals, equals 23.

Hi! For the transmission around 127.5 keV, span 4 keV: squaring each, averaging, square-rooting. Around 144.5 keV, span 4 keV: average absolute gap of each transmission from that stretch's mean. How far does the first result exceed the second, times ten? 316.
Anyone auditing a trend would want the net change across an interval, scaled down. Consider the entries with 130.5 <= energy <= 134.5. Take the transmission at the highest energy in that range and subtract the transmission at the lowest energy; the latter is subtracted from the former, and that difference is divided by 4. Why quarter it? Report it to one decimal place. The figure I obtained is -1.4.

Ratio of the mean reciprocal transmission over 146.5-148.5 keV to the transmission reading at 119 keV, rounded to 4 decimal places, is 0.0010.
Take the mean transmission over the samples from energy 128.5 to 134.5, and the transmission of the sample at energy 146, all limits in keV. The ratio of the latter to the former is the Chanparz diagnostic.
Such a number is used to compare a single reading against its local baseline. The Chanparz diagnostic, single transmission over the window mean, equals 1.04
